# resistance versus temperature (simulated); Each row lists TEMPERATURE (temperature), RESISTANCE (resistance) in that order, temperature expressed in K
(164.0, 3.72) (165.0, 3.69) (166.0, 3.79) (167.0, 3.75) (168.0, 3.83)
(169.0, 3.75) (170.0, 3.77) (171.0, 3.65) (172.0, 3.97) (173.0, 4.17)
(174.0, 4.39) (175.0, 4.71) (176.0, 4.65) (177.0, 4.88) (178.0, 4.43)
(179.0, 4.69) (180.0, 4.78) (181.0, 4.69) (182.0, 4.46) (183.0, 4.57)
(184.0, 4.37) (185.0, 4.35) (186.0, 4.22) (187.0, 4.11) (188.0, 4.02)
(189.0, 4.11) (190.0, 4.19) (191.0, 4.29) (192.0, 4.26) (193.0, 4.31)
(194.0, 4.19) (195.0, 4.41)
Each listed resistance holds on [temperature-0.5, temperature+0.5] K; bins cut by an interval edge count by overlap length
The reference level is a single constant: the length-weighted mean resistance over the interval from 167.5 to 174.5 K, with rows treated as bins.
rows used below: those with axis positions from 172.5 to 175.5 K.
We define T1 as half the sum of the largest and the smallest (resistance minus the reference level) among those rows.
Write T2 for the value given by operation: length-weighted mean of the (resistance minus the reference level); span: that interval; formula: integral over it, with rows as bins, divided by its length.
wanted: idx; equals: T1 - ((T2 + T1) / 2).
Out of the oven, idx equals 0.008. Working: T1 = 0.51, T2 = 0.49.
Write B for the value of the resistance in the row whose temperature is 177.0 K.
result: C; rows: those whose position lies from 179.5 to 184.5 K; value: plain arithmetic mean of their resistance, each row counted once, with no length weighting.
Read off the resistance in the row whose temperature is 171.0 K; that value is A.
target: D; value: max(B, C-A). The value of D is 4.9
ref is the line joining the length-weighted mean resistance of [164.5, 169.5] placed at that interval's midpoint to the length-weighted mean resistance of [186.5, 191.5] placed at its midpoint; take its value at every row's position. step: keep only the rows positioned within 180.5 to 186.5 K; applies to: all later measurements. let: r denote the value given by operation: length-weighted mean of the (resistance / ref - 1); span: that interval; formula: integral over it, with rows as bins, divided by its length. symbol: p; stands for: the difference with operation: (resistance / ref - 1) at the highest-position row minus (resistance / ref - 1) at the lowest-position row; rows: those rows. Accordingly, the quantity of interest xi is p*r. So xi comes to -0.014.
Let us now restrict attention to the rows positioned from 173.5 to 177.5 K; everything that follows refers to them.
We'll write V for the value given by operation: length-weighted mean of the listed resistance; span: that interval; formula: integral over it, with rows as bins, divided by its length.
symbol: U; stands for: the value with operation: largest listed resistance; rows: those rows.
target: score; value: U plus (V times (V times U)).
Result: 111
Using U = 4.88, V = 4.7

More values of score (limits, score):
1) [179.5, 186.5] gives 101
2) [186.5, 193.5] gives 80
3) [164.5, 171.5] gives 58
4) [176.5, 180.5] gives 112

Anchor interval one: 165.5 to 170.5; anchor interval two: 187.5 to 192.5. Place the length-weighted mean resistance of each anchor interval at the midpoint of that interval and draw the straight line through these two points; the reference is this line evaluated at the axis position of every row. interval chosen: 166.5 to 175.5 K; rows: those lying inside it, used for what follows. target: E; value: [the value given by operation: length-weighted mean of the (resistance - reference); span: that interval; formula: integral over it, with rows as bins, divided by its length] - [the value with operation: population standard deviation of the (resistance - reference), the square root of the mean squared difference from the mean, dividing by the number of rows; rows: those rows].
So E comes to -0.13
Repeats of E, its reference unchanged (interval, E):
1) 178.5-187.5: 0.16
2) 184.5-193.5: -0.05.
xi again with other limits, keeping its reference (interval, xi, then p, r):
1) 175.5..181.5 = -0.003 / -0.02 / 0.18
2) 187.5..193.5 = 0.000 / 0.05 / 0.01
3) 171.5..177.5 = 0.030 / 0.21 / 0.15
